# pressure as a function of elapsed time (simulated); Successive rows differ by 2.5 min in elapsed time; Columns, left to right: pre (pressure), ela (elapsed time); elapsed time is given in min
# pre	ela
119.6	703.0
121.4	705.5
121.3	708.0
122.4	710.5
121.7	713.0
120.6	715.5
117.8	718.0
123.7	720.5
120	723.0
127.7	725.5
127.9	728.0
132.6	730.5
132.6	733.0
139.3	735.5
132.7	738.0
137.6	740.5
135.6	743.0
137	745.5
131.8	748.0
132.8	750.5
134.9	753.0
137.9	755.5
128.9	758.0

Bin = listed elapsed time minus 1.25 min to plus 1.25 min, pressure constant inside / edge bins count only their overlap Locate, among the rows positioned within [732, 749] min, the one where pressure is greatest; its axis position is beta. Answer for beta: 735.5 min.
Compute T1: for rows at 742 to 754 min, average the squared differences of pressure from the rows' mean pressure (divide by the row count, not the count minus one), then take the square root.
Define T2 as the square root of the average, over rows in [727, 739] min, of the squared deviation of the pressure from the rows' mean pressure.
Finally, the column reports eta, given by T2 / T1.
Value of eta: 1.9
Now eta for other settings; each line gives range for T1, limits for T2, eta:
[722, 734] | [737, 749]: 0.5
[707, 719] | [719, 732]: 2.7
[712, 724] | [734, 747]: 1.1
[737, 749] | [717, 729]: 1.8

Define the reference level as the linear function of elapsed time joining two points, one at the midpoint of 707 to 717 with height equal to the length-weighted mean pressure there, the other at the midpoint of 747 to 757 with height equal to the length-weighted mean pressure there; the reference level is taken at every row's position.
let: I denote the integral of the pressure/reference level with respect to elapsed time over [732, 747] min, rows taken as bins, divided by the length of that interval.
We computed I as 1.04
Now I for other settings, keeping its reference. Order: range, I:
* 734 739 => 1.05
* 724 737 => 1.03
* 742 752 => 1.01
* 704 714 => 1.01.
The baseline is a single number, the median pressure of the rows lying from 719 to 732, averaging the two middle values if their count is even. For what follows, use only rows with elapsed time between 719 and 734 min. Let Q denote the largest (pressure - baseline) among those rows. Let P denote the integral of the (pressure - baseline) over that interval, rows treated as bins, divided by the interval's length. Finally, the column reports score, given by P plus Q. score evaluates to 4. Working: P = -0.5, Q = 4.9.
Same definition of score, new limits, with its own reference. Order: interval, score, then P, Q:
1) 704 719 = -12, -6.8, -5.3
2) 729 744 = 19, 7.2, 11.6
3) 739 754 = 17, 7.2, 9.9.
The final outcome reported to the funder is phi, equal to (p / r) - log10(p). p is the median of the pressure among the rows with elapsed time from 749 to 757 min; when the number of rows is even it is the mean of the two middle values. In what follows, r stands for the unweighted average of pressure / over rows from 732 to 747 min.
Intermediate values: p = 135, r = 136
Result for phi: -1.14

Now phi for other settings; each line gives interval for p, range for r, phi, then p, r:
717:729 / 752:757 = -1.19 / 124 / 136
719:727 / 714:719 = -1.05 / 124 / 119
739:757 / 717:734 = -1.06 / 136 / 126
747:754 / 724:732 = -1.10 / 133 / 129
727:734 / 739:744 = -1.15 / 133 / 137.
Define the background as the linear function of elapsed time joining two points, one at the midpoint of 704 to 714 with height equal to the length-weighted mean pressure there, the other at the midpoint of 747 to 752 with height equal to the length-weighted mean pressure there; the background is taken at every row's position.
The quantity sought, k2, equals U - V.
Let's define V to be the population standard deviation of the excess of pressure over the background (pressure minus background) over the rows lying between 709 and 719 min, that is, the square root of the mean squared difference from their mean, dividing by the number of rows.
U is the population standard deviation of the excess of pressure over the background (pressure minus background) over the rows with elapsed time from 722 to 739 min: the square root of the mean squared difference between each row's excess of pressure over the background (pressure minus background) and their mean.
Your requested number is 2.0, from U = 4.5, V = 2.5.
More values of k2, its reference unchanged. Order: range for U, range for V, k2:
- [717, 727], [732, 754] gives -0.1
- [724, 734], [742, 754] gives -0.7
